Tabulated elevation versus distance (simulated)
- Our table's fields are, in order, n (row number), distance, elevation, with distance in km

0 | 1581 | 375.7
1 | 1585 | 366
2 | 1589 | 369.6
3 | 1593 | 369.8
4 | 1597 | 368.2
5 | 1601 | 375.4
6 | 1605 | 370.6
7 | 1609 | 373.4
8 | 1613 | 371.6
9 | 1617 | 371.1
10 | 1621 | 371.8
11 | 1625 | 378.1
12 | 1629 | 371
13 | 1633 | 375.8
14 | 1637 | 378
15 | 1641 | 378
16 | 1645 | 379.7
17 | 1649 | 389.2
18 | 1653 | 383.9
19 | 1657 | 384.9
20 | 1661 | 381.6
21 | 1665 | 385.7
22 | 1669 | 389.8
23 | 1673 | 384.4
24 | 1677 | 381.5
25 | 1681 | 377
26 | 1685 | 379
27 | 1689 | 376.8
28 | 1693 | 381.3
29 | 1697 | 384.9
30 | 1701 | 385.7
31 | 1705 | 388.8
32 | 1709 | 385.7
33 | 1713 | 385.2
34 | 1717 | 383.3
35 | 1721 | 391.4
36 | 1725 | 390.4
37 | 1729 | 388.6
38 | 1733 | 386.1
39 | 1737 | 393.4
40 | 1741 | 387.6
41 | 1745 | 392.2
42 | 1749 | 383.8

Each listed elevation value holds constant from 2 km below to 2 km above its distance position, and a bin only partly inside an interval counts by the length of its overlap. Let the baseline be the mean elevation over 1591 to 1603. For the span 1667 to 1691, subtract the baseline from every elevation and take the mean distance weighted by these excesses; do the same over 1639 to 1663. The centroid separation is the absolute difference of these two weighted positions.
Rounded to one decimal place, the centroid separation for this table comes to 24.4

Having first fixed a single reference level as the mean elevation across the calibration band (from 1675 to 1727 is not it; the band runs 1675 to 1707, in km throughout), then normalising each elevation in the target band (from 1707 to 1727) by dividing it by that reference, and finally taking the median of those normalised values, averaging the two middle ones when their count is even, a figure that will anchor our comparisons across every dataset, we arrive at 1.01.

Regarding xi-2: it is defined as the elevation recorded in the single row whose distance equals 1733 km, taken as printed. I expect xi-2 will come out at 386.1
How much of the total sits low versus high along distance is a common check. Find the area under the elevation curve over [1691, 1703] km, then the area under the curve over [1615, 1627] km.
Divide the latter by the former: 0.973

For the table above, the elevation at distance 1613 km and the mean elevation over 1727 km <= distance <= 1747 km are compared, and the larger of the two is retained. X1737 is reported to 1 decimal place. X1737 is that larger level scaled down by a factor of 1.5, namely 259.7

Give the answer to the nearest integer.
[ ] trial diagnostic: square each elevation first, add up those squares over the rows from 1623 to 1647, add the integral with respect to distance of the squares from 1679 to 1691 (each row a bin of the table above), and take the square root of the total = 1601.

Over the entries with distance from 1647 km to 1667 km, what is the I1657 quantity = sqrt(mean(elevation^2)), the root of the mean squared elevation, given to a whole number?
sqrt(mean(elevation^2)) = 385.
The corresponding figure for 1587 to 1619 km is 371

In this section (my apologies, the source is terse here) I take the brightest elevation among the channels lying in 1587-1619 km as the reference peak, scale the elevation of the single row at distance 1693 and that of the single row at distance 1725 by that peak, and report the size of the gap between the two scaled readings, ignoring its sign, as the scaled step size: 0.024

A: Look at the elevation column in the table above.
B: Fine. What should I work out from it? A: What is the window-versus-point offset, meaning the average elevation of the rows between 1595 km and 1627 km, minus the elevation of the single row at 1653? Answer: -11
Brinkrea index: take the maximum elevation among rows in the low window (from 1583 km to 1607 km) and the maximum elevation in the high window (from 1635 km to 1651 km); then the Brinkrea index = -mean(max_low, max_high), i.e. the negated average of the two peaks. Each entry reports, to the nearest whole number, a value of -382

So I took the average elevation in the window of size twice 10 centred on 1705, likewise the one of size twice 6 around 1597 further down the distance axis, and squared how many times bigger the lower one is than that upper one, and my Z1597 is 0.92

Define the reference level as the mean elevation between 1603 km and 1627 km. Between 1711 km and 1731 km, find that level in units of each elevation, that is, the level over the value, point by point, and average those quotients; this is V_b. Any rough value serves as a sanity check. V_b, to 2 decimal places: 0.96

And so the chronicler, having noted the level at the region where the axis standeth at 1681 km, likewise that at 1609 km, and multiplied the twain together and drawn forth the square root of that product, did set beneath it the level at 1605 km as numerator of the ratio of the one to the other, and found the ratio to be 0.99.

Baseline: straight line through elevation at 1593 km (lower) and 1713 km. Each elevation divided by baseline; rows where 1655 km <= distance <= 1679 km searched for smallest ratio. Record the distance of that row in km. 1677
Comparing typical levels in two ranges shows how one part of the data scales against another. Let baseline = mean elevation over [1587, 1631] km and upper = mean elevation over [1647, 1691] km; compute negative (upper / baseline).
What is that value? -1.03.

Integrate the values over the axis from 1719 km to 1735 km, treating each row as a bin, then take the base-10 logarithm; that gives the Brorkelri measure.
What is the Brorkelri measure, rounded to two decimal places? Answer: 3.79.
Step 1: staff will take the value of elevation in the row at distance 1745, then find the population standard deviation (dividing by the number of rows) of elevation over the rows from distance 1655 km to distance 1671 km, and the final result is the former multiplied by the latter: 1145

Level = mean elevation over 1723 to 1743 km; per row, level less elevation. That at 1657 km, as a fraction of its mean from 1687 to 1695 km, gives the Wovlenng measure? 0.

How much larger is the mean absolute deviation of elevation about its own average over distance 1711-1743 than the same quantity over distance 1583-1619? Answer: 0.7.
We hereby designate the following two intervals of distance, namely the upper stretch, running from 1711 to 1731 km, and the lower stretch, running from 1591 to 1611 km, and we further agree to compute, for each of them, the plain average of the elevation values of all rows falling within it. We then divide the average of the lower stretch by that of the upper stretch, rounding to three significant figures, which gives 0.958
